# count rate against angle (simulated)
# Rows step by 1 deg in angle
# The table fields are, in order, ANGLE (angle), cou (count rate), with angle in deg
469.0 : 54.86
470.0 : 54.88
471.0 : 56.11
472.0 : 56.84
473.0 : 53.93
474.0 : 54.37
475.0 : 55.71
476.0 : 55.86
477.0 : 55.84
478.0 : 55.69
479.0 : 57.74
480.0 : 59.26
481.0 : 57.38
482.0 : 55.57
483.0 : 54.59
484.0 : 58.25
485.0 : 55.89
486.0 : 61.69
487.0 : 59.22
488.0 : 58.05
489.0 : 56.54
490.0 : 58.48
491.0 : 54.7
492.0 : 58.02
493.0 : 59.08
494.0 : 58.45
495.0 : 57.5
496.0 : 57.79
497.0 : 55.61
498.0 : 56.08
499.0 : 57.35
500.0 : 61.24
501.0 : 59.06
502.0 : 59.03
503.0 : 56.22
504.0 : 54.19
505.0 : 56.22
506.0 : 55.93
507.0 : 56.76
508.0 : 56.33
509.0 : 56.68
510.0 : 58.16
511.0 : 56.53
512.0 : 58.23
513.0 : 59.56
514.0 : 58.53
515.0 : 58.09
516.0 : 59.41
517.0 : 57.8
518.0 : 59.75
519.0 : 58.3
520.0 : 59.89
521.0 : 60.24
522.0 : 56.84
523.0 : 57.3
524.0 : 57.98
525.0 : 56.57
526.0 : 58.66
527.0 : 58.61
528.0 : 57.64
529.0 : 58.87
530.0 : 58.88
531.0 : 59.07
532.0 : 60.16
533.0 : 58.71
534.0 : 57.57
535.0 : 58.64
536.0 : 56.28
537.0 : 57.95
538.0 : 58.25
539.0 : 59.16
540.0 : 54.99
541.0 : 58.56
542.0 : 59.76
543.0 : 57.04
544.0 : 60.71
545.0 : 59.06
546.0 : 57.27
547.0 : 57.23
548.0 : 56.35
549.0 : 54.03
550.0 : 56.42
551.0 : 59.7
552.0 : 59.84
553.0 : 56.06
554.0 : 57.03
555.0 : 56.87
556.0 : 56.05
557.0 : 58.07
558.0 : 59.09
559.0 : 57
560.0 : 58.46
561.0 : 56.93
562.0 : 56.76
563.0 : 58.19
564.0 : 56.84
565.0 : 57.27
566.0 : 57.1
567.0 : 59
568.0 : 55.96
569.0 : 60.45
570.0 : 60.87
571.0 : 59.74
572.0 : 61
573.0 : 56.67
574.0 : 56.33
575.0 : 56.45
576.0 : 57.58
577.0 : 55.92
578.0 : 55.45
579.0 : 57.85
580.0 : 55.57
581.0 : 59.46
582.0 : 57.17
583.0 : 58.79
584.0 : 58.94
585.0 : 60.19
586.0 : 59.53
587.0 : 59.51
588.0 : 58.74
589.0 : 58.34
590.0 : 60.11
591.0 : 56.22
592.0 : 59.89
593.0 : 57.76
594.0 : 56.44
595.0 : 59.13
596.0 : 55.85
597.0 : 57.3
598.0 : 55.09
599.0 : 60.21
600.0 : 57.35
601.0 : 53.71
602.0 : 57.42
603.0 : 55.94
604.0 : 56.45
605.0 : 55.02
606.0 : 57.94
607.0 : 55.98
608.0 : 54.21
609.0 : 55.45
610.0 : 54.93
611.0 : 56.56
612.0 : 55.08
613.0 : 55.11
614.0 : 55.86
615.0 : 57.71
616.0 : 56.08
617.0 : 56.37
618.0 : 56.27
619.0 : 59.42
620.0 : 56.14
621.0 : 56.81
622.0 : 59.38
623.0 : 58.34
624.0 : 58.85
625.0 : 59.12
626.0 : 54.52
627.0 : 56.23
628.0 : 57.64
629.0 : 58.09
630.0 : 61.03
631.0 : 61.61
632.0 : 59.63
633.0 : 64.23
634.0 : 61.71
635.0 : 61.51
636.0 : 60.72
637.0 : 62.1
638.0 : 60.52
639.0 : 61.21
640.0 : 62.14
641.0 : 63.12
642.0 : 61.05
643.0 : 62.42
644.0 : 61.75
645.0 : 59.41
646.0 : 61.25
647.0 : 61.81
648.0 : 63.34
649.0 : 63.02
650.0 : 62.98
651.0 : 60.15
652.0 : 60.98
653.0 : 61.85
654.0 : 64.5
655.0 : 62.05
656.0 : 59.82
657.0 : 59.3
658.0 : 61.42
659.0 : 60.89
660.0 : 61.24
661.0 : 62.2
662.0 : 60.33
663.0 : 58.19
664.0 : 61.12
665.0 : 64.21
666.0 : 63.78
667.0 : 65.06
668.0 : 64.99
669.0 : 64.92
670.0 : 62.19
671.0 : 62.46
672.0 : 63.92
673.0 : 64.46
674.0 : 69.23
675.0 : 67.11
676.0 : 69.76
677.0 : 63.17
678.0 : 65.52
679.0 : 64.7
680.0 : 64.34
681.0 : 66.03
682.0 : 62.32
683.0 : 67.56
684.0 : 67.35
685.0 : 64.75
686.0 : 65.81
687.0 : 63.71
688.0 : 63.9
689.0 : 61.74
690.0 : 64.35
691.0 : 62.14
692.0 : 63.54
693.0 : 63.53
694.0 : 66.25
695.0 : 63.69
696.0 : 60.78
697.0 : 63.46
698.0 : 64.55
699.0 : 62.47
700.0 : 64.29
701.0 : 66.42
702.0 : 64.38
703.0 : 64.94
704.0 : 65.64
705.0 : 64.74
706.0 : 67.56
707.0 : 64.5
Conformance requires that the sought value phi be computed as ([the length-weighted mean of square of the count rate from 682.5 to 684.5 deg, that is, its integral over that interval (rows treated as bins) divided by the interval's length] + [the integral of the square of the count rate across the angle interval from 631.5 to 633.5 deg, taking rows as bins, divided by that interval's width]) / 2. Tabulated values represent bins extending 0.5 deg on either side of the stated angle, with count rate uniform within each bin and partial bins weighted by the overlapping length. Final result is 4195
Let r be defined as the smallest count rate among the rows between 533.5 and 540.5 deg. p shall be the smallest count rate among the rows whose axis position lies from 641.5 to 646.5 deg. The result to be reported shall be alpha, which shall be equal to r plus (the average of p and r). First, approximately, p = 59.41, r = 54.99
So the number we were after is 112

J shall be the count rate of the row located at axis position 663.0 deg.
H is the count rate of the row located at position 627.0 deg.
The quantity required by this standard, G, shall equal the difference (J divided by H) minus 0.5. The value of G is 0.53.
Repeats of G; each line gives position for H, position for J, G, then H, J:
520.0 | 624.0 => 0.48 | 59.89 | 58.85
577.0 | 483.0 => 0.48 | 55.92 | 54.59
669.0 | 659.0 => 0.44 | 64.92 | 60.89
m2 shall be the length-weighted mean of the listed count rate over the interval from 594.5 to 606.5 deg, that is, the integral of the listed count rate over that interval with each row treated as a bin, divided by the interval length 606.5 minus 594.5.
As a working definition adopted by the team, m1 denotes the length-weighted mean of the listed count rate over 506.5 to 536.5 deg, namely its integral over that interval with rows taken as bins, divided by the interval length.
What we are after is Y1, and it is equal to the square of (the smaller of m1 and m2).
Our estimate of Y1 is 3224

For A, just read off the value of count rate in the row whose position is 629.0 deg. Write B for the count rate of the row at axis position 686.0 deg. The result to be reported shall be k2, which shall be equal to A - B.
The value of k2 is -7.7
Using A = 58.09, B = 65.81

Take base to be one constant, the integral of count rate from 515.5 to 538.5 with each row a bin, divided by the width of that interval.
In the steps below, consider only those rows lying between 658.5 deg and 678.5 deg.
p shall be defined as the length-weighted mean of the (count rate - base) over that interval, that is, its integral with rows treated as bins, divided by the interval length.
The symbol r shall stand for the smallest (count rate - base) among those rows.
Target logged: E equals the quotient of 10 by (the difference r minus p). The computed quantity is -1.8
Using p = 5.3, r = 0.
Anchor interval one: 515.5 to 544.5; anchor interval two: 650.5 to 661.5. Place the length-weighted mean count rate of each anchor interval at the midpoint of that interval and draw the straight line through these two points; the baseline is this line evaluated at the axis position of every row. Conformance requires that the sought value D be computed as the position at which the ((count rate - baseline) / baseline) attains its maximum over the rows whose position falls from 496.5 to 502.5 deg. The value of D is 500.0 deg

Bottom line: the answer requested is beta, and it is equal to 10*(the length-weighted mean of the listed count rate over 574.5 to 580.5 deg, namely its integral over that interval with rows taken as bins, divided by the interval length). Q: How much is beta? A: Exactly 565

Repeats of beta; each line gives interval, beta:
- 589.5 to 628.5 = 569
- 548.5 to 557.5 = 571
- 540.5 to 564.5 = 576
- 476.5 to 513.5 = 574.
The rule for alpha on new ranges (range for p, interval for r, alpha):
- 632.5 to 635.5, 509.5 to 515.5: 116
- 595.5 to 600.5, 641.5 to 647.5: 117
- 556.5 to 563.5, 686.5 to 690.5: 121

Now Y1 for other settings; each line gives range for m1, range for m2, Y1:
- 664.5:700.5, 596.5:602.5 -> 3232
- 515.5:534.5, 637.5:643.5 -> 3427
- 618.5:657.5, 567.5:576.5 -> 3403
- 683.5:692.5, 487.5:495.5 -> 3318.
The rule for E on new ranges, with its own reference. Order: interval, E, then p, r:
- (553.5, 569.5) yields -6.2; -0.8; -2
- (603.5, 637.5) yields -2.8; -0.6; -4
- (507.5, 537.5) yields -5.1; -0.2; -2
